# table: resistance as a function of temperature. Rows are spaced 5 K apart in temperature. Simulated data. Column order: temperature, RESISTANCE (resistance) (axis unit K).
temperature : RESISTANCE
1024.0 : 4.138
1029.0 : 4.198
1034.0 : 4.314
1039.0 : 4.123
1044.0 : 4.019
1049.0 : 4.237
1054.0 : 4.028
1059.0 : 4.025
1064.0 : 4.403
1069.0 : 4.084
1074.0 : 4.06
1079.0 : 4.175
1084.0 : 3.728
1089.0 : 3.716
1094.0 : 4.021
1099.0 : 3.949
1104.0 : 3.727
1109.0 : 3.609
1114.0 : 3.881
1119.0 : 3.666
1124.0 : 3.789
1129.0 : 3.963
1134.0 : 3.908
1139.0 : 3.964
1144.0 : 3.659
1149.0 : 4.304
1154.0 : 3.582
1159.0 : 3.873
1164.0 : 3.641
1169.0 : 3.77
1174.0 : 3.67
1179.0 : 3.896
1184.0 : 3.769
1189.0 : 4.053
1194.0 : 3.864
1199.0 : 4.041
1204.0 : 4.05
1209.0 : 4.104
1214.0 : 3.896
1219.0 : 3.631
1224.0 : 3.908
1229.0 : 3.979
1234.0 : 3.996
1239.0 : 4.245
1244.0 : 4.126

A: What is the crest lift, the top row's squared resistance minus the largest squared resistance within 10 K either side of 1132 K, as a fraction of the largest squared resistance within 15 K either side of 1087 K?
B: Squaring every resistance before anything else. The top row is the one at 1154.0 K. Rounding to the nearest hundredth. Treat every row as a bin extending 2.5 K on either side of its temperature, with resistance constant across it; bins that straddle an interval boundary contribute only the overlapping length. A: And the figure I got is -0.17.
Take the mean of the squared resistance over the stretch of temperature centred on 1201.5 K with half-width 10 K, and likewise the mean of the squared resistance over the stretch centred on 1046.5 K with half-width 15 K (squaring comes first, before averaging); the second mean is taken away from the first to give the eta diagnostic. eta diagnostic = -0.90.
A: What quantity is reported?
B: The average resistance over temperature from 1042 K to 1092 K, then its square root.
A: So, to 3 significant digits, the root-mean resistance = 2.01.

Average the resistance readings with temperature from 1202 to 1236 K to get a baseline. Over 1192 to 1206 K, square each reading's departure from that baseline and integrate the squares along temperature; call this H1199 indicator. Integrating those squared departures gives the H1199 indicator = 0.1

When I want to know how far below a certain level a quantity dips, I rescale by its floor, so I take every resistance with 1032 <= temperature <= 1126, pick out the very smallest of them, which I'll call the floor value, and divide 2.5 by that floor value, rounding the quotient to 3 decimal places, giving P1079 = 0.693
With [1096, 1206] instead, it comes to 0.698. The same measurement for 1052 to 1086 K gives 0.671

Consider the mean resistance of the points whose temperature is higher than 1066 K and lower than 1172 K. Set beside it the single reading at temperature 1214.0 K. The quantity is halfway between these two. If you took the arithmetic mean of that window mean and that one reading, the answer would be 3.88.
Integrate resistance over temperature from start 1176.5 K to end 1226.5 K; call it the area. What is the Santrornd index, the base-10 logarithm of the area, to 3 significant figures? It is 2.29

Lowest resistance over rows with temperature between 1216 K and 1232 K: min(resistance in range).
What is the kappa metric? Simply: 3.631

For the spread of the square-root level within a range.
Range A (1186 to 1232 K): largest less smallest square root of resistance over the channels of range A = 0.120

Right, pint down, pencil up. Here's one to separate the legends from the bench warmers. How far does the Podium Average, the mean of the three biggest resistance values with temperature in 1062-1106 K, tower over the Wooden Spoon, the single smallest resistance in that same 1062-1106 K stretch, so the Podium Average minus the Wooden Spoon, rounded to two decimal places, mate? 0.50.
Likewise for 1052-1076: 0.16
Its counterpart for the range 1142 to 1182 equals 0.44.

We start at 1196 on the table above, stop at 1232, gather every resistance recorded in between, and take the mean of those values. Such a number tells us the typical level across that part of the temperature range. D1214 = 3.94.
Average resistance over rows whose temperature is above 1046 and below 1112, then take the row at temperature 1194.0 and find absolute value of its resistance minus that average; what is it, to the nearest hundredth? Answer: 0.12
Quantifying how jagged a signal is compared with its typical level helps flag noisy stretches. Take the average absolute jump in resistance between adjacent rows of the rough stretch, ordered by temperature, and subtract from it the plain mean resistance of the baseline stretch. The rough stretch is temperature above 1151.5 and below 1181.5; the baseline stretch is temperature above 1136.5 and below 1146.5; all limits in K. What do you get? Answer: -3.62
